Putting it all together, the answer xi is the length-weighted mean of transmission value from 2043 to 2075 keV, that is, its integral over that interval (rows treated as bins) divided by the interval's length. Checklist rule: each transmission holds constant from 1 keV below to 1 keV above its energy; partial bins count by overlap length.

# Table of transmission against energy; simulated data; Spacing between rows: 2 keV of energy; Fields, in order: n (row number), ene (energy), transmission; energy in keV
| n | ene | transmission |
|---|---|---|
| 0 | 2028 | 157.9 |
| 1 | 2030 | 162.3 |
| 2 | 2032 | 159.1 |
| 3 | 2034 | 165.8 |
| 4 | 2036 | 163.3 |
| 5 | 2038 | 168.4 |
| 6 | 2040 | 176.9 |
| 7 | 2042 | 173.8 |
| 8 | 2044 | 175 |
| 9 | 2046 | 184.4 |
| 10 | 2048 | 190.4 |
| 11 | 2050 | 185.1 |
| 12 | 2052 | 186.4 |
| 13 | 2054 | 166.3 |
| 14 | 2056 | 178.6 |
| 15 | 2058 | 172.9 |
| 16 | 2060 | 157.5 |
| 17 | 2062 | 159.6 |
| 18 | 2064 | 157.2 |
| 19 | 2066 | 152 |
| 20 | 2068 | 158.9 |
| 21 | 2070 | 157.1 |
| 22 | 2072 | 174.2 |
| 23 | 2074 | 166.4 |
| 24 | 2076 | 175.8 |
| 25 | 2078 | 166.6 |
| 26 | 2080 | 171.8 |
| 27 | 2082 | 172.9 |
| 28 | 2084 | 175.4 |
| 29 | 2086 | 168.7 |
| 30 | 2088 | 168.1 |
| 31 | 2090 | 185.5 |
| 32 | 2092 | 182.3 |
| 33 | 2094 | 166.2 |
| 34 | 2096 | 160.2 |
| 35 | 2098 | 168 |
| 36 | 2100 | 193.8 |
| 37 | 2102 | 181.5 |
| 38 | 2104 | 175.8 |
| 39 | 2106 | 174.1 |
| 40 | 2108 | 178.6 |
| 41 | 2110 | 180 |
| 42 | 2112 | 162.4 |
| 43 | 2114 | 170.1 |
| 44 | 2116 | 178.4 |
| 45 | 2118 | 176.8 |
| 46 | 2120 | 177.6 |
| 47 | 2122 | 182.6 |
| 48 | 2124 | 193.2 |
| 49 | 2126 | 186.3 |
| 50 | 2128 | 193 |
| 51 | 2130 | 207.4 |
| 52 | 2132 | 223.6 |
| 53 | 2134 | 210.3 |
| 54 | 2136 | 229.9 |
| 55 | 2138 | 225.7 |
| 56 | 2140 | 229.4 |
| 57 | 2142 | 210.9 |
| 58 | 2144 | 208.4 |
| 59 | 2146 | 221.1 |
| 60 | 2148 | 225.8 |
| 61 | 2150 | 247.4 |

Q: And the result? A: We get 170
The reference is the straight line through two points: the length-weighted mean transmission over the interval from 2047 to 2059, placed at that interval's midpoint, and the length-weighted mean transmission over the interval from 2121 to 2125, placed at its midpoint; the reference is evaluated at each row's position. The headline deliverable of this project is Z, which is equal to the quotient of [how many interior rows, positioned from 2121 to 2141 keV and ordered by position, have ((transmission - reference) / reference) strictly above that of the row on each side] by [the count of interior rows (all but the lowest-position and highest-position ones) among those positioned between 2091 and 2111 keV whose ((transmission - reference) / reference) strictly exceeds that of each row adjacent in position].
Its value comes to 3.00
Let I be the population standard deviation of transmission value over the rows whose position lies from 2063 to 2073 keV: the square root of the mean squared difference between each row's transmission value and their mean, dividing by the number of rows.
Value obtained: 7.5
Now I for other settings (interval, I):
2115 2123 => 2.2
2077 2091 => 5.9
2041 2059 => 7.4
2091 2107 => 10.0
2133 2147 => 8.7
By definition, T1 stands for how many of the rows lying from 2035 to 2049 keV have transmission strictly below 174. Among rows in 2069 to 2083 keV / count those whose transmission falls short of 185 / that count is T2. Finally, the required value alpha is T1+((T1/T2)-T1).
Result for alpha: 0.4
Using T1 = 3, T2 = 7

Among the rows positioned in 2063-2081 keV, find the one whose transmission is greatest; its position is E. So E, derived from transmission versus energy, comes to 2076 keV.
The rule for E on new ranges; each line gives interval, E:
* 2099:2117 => 2100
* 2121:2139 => 2136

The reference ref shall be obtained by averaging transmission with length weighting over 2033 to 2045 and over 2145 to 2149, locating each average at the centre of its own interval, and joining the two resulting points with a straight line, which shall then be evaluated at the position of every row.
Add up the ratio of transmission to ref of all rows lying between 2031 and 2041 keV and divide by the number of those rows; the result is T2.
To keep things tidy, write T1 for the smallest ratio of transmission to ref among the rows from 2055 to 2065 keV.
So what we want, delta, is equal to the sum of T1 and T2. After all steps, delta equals 1.85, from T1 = 0.86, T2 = 0.99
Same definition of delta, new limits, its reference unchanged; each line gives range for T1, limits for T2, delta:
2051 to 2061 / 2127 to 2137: 1.86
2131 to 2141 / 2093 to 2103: 1.84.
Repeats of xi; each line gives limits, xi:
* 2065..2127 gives 174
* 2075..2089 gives 171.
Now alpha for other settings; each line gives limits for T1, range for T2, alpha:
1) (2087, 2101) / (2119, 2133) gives 2.0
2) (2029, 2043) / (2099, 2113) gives 1.0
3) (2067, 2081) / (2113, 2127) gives 1.0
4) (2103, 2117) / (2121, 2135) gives 2.0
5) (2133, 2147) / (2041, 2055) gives 0.0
